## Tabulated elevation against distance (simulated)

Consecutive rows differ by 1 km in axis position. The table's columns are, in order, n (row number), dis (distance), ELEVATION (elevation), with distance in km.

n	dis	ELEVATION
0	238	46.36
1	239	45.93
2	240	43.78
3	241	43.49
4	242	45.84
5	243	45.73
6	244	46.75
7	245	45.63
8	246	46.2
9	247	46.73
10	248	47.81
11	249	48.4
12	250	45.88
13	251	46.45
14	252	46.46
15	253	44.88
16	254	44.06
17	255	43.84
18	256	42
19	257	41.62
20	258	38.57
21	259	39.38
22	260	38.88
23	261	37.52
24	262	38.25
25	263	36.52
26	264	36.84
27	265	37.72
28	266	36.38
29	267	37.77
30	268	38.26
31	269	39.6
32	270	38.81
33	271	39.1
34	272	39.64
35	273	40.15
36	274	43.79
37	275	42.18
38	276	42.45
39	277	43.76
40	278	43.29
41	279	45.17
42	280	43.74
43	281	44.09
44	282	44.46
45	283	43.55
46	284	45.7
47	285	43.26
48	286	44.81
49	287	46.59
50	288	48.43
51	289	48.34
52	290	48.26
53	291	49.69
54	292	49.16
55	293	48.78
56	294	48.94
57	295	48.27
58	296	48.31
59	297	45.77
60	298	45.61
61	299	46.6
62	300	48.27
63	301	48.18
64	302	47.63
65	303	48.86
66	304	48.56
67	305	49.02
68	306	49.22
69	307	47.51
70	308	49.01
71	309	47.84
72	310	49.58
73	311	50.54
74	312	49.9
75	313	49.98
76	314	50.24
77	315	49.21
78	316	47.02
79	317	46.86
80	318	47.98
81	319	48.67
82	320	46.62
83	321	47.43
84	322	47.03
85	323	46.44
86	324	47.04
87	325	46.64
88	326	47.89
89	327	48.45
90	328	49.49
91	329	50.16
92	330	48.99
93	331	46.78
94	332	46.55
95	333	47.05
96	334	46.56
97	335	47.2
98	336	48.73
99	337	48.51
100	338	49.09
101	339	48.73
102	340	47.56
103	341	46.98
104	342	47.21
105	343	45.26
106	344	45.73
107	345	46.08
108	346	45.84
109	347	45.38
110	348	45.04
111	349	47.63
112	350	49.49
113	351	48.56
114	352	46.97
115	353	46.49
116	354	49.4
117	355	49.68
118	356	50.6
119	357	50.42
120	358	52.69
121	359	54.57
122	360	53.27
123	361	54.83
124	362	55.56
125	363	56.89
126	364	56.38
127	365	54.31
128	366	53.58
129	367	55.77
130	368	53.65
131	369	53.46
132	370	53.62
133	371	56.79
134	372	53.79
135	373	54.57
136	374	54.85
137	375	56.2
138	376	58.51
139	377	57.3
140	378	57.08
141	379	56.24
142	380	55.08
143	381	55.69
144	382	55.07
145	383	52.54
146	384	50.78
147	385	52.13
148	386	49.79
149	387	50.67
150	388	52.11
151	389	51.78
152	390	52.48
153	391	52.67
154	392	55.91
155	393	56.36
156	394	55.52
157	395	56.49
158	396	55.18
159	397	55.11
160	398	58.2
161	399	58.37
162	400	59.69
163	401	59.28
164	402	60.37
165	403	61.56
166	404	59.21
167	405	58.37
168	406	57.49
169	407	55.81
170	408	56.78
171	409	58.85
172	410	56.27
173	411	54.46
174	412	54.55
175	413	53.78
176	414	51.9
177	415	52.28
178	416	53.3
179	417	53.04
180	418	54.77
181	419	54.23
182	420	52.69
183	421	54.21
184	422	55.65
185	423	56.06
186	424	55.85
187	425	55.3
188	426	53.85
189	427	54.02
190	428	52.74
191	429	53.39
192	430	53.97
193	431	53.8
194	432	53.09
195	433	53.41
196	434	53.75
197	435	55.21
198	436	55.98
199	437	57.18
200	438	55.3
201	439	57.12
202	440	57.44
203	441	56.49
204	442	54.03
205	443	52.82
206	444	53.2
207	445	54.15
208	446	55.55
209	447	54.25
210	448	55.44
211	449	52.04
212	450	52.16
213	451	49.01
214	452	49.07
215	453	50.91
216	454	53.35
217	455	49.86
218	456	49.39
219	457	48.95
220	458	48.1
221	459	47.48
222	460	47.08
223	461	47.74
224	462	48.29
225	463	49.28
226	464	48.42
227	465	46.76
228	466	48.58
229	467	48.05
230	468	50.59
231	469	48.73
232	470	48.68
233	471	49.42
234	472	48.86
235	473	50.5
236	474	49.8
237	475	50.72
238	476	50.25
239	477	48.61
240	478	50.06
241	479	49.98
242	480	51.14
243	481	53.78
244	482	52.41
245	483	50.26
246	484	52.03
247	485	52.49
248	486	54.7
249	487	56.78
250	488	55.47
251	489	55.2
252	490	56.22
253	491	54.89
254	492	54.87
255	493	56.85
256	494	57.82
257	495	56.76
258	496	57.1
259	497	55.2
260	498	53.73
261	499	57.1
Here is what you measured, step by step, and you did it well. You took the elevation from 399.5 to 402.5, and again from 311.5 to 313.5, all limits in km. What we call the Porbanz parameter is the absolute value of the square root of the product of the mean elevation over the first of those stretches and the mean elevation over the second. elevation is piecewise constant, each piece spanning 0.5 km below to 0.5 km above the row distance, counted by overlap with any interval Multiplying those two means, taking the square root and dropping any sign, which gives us 55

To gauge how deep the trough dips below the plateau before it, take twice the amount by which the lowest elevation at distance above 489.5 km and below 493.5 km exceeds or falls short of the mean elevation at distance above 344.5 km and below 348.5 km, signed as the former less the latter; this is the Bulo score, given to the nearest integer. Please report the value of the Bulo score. 19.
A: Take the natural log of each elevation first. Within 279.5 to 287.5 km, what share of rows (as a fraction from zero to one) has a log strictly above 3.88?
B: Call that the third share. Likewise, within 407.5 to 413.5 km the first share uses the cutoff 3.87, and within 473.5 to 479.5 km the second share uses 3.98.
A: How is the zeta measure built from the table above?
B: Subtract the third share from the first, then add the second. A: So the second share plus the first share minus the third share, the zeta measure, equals 1.0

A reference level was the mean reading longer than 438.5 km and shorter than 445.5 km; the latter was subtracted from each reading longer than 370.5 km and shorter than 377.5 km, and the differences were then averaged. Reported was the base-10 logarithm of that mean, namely 0.0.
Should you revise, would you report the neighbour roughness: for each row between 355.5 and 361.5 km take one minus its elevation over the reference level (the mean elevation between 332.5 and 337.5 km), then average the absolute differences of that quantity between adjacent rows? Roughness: 0.030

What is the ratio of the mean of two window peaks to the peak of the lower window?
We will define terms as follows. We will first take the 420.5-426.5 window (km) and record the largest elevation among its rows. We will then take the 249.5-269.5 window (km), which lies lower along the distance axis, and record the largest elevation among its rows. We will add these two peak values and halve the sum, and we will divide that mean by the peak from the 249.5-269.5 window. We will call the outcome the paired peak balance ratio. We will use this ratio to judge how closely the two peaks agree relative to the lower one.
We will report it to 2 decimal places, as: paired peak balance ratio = 1.10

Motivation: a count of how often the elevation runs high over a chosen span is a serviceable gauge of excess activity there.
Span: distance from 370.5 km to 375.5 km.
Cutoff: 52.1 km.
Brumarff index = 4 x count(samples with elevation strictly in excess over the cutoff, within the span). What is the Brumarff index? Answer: 20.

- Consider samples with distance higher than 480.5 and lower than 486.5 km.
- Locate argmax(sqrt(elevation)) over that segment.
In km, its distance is 486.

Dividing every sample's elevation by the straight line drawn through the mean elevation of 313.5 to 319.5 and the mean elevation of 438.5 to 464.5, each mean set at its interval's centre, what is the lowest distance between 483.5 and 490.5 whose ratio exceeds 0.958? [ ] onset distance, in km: 484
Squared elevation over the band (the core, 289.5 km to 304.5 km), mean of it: 2311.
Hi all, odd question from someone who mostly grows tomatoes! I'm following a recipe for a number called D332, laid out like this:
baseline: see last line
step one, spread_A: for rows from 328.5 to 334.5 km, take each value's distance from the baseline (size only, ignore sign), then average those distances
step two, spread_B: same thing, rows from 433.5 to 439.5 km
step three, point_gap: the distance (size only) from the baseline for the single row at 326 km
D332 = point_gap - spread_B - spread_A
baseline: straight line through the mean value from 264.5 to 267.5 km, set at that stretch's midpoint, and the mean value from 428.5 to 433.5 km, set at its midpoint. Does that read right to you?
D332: -1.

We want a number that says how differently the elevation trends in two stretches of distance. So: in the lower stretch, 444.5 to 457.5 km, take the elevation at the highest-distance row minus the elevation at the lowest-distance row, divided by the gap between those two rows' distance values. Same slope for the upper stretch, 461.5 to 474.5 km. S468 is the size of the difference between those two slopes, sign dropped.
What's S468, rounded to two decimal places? 0.56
